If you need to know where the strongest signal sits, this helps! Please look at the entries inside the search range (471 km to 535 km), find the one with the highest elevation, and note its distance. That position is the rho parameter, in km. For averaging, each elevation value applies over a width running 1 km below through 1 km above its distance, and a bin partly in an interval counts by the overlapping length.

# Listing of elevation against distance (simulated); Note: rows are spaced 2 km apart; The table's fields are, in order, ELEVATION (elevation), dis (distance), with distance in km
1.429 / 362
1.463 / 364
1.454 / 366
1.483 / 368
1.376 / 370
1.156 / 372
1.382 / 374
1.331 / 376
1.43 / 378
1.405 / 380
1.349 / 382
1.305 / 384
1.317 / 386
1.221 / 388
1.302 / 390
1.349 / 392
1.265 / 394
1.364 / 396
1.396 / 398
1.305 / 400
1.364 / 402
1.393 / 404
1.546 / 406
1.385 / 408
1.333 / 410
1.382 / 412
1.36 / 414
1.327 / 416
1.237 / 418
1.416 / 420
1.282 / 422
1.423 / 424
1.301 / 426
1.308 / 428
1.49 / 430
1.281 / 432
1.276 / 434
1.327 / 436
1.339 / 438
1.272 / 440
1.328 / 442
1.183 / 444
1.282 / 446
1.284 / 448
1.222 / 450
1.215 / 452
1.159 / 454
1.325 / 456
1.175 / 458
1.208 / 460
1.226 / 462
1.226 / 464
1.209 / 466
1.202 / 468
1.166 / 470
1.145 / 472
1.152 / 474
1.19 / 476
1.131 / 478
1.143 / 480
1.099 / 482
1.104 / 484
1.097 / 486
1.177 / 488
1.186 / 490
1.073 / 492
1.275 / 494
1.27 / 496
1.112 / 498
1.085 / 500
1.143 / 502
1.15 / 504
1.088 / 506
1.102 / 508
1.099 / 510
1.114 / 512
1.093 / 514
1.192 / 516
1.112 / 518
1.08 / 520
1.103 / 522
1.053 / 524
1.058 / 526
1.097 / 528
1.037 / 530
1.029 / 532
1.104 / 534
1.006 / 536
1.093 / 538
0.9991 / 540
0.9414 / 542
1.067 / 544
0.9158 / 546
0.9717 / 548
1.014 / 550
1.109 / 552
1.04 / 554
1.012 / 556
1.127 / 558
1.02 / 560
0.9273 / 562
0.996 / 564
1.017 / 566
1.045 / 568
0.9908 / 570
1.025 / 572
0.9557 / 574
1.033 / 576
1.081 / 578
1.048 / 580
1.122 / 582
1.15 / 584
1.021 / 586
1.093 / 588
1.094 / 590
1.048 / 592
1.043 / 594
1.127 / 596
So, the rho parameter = 494 km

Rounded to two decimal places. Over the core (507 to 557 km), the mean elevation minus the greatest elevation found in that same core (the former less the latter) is -0.13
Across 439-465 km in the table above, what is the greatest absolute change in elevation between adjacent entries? 0.17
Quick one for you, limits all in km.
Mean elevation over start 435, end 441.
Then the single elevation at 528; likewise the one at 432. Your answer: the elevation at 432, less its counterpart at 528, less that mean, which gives -1.13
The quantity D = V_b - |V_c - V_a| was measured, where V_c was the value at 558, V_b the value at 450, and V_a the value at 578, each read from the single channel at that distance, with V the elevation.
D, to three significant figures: 1.18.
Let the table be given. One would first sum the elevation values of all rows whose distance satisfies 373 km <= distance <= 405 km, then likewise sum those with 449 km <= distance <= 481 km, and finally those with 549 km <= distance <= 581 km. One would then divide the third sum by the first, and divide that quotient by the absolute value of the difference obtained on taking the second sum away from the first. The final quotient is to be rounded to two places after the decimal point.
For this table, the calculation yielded 0.32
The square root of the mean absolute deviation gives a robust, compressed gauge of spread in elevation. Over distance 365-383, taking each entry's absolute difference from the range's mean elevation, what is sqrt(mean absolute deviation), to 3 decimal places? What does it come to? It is 0.252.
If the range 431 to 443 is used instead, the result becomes 0.166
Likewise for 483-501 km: 0.256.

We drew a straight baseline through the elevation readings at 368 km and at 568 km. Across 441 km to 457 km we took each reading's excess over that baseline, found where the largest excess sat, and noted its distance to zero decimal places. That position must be 456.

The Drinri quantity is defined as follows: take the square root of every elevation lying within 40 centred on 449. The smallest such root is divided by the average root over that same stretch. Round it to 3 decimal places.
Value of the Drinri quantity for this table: 0.959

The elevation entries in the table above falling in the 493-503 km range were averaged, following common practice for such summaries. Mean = 1.18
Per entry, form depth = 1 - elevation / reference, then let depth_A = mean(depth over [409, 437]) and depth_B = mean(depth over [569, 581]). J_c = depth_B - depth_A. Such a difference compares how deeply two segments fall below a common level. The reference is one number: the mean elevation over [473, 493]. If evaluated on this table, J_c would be 0.28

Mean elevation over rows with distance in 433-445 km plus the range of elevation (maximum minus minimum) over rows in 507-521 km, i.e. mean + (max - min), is 1.40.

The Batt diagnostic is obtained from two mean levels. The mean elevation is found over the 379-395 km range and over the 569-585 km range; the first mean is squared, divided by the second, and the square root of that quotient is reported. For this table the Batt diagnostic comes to 1.28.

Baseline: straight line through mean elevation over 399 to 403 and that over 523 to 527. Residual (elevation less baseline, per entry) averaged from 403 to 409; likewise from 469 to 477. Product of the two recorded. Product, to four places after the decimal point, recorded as -0.0011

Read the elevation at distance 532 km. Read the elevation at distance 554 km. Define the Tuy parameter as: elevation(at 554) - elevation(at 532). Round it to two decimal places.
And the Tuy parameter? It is 0.01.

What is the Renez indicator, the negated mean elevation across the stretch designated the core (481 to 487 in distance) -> -1.10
